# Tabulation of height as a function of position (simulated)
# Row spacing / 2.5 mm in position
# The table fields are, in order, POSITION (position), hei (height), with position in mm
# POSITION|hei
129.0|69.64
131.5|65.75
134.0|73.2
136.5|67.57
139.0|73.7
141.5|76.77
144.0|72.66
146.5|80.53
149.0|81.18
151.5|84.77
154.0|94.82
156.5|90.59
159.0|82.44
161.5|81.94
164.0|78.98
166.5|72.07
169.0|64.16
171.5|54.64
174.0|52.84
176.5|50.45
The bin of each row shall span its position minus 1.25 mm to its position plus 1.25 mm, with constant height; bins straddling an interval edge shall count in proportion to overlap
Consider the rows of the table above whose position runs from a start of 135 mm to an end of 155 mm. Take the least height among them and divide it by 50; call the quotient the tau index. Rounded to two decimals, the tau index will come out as 1.35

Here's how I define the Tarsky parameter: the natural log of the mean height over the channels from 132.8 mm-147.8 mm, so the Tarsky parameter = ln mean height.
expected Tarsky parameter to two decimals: 4.31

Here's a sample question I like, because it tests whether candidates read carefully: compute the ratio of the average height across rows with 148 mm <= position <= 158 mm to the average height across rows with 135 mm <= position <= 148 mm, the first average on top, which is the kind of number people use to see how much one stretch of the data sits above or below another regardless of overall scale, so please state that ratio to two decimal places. 1.18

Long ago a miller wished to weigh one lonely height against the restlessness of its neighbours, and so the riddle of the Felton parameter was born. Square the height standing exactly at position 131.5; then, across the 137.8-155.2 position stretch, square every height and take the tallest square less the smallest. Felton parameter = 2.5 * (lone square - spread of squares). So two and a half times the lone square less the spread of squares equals 1529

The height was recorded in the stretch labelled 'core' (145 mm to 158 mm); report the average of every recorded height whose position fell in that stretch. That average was 86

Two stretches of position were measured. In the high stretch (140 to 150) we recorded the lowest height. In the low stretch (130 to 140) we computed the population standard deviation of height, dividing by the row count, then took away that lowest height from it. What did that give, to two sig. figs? -69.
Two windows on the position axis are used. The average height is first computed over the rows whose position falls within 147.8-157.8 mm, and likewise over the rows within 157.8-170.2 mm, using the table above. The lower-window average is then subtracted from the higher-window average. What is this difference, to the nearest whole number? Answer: -12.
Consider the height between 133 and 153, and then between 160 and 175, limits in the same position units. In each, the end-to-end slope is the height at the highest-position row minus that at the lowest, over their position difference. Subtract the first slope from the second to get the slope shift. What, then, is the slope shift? -2.99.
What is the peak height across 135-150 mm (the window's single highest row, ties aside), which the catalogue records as 81.18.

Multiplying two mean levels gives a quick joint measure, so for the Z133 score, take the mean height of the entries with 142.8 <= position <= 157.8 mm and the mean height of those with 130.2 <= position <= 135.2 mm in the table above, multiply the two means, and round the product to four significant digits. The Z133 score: 5842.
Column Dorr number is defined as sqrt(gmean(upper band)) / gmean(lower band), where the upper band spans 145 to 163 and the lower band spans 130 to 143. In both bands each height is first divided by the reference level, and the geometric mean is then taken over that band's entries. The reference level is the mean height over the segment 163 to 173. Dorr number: 1.06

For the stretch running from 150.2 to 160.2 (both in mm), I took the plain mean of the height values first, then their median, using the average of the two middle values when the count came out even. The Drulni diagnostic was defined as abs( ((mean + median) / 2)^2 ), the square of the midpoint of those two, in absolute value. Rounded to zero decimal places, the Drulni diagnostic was 7729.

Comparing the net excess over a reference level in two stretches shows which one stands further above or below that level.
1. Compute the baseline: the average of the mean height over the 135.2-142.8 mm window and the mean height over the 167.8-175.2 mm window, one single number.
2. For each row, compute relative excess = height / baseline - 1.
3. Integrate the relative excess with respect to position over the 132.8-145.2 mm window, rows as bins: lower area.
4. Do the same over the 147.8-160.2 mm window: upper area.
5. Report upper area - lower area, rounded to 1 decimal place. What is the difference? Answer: 2.7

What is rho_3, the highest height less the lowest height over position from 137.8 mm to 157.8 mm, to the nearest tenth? 22.2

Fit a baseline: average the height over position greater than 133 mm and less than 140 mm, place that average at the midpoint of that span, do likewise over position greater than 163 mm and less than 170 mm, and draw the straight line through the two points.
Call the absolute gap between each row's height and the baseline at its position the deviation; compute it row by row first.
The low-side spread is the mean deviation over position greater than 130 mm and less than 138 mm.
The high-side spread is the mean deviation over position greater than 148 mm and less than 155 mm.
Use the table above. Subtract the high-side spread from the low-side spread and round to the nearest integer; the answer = -12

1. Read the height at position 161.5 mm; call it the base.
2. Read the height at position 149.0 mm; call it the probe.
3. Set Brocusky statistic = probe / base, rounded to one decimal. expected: 1.0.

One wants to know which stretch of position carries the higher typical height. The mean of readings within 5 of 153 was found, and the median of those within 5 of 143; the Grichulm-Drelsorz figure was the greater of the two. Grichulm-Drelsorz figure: 88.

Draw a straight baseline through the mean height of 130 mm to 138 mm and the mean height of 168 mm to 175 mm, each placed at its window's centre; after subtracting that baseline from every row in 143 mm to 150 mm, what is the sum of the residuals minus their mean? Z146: 26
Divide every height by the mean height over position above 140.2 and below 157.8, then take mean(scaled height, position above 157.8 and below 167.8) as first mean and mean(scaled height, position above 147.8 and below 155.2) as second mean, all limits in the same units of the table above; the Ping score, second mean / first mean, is 1.1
